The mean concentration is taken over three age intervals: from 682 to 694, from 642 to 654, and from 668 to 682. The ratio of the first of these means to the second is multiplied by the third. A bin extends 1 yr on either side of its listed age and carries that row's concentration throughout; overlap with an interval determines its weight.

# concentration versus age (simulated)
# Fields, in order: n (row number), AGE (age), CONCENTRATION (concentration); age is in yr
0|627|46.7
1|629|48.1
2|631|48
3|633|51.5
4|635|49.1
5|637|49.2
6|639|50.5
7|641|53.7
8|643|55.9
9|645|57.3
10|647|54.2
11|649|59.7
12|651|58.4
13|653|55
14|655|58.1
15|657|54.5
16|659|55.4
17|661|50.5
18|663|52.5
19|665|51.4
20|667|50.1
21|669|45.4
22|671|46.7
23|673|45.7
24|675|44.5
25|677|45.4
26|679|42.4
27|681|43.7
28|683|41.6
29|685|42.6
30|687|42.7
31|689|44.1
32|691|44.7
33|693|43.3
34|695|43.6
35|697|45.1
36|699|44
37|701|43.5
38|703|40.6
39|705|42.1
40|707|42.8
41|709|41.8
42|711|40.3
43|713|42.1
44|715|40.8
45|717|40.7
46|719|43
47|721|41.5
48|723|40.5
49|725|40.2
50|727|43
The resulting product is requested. 34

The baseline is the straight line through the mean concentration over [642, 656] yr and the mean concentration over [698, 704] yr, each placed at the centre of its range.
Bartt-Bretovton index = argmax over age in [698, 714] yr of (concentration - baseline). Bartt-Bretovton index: 713 yr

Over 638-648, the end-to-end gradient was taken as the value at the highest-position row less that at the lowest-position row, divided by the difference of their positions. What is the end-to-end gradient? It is 0.46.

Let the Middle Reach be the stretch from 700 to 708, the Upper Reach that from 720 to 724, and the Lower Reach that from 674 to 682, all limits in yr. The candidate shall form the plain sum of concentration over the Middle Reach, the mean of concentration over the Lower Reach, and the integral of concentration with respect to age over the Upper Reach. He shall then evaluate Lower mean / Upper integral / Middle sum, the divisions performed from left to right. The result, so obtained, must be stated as 0.0016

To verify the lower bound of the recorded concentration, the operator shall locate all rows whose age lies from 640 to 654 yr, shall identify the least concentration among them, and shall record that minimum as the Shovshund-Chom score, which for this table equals 53.7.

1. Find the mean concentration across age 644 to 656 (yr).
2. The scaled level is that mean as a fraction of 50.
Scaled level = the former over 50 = 1.14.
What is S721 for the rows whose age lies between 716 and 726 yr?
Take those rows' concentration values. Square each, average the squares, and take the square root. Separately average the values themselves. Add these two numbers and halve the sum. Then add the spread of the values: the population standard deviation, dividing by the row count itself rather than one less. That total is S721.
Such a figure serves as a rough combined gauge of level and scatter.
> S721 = 42.2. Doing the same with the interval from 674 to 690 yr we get 44.6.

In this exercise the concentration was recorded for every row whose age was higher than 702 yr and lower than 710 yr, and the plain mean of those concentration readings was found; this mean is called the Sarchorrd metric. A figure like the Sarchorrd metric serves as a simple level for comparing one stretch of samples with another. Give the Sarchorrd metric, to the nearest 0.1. 41.8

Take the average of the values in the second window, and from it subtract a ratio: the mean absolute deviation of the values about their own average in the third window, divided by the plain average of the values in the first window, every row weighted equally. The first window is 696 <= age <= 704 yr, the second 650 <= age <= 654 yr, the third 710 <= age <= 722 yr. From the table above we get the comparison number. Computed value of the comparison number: 56.7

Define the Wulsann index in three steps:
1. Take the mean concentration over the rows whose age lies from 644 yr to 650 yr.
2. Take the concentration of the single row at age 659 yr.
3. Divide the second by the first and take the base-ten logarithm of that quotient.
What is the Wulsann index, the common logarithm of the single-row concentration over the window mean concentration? -0.013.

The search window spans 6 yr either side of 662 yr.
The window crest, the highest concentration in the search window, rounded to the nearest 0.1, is 55.4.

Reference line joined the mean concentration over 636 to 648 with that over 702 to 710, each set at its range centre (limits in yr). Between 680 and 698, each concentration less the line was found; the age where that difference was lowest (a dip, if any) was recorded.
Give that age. 683 yr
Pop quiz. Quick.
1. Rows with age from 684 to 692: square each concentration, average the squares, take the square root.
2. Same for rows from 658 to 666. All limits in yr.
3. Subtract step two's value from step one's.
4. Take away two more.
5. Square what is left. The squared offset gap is 120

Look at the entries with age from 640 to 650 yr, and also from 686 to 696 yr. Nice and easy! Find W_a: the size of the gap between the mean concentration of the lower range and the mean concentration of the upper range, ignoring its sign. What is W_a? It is 12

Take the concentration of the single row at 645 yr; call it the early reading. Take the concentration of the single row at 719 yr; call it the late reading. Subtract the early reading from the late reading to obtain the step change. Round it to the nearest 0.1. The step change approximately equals -14.3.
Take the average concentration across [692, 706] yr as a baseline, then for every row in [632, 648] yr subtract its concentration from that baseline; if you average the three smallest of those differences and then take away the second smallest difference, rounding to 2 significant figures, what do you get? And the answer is 0.10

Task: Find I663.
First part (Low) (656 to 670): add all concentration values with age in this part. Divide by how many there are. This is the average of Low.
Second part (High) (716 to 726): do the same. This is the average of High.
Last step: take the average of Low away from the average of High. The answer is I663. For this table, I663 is -10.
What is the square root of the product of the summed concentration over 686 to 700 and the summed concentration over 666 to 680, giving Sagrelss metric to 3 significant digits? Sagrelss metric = 314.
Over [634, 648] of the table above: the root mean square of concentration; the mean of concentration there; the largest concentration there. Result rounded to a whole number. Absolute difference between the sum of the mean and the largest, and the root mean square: 57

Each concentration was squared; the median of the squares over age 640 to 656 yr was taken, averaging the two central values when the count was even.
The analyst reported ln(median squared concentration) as 8.07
